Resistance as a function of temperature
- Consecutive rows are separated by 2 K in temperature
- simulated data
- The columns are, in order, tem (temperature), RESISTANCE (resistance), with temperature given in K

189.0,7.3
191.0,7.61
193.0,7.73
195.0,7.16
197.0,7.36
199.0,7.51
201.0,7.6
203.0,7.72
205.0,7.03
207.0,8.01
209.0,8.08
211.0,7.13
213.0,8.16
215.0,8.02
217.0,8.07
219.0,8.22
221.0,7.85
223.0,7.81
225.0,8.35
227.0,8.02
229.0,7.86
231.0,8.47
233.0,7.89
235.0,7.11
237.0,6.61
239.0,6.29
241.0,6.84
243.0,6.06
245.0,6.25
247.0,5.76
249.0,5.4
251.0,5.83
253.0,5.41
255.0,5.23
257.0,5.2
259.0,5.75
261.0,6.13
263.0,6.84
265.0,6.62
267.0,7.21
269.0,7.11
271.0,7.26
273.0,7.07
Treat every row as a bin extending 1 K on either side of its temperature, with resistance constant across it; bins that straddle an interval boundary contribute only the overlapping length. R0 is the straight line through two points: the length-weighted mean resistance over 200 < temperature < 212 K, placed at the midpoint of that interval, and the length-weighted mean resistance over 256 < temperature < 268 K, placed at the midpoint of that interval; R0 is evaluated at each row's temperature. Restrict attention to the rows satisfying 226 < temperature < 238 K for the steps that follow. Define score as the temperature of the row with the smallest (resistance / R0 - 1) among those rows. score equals 237.0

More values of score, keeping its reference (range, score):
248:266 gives 255.0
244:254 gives 249.0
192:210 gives 195.0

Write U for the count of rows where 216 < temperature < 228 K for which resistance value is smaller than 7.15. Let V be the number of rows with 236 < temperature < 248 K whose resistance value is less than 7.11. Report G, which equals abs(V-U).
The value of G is 6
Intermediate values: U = 0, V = 6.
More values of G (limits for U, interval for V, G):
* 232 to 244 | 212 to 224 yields 5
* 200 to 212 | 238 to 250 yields 4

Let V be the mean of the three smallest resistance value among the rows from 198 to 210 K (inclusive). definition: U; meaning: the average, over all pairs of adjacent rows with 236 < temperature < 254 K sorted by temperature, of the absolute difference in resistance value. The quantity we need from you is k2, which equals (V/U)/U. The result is 38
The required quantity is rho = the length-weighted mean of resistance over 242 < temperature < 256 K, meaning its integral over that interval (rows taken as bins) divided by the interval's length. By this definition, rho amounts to 5.71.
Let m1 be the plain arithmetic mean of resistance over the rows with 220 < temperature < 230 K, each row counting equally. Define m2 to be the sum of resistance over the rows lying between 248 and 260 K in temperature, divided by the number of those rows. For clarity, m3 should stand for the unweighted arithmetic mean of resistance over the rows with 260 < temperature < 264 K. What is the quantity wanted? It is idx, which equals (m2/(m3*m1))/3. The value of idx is 0.035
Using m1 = 7.98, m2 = 5.5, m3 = 6.5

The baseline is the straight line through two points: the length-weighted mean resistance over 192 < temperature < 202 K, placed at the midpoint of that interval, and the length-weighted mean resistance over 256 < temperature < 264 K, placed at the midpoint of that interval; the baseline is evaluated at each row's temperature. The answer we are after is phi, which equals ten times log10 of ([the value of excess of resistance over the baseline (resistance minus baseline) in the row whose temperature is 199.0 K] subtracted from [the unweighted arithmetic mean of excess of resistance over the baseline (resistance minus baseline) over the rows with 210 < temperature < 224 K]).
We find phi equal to -0.9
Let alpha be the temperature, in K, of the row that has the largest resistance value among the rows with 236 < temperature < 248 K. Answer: 241.0 K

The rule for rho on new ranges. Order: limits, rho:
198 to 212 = 7.58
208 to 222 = 7.93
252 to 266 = 5.88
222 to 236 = 7.93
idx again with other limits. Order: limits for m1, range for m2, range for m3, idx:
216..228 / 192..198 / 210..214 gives 0.040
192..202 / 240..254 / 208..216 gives 0.034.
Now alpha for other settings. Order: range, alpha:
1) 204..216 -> 213.0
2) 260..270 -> 267.0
